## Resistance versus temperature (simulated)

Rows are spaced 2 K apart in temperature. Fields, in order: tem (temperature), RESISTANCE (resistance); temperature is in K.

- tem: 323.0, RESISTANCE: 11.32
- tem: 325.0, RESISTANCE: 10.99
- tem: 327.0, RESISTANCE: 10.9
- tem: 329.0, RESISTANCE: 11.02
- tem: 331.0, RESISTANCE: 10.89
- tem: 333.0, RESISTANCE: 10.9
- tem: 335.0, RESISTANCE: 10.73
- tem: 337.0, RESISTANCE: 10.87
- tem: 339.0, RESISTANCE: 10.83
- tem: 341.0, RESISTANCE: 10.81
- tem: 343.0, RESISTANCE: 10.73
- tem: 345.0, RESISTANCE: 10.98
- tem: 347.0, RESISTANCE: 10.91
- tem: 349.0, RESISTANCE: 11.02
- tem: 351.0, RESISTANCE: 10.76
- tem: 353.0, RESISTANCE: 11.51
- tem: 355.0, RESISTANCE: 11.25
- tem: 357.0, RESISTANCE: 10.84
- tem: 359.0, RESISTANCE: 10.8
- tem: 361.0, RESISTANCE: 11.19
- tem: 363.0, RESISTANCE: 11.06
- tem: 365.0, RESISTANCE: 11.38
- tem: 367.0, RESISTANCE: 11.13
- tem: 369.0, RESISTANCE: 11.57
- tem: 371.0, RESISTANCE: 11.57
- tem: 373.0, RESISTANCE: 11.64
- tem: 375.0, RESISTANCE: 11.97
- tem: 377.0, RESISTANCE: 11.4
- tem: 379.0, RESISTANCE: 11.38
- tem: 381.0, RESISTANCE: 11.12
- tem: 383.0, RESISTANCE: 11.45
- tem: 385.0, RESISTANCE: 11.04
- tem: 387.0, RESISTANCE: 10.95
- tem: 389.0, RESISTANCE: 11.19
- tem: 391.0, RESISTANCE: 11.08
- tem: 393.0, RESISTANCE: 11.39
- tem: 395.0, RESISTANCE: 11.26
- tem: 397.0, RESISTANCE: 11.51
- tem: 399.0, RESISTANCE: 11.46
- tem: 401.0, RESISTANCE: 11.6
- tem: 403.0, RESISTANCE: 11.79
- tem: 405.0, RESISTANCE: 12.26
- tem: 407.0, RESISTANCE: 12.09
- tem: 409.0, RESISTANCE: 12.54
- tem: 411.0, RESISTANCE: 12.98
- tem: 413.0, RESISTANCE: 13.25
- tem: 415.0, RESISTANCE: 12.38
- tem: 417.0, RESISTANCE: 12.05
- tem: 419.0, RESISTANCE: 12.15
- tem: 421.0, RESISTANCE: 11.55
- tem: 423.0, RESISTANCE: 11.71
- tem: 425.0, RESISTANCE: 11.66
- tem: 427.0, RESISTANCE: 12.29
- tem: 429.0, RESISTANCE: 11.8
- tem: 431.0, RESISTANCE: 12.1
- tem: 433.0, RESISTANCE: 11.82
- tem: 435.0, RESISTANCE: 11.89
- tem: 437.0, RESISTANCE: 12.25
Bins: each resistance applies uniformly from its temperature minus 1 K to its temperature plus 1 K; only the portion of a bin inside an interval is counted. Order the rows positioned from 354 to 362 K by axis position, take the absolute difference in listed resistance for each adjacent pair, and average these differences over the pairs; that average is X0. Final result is 0.28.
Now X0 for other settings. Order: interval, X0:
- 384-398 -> 0.19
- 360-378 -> 0.26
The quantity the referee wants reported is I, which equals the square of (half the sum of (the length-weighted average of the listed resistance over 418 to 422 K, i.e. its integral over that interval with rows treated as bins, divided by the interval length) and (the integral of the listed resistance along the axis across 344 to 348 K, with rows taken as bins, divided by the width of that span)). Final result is 130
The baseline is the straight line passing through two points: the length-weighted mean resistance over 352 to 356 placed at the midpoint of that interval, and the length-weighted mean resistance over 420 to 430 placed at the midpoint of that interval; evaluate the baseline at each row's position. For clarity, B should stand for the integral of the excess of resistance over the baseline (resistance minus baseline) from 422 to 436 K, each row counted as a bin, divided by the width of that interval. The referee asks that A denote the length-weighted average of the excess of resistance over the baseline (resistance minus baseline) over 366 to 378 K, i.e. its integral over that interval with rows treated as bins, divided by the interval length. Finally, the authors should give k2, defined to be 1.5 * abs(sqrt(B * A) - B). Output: 0.0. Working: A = 0.06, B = 0.07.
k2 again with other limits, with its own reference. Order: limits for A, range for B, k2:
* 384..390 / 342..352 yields 1.4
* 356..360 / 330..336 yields 1.4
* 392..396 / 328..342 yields 1.1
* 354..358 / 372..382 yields 0.1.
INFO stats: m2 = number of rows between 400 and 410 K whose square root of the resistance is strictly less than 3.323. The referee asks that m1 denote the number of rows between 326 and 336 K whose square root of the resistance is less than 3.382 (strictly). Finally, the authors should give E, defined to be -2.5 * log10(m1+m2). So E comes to -1.7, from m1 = 5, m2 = 0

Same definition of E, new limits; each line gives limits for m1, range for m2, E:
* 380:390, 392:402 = -1.5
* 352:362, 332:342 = -2.4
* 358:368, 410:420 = -1.7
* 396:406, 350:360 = -1.2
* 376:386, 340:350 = -2.4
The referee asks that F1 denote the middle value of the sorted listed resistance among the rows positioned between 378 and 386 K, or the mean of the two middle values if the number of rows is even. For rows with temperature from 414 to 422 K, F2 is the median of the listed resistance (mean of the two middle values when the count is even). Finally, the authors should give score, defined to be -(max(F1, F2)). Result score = -12.1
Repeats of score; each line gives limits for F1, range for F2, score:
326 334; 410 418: -12.7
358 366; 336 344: -11.1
